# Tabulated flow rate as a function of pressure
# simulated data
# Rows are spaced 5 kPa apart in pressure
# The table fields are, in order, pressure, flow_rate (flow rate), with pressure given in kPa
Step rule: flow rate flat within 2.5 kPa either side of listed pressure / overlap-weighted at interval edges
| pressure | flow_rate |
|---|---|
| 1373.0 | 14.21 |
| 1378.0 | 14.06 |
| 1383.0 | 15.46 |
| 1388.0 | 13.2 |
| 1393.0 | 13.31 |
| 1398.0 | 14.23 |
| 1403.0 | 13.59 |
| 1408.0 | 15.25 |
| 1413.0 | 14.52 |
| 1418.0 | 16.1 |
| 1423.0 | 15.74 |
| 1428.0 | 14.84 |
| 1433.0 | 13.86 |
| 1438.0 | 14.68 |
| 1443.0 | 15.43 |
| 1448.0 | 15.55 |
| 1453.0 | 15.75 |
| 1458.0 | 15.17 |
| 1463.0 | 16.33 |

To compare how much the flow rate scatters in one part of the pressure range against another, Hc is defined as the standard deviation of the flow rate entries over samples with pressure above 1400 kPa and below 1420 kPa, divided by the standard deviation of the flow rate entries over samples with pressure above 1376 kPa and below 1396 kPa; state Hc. 1.03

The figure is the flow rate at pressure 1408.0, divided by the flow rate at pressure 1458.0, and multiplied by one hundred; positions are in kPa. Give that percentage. 101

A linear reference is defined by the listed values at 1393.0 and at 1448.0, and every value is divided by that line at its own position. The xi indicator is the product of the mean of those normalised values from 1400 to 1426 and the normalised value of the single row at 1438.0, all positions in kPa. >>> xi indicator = 1.03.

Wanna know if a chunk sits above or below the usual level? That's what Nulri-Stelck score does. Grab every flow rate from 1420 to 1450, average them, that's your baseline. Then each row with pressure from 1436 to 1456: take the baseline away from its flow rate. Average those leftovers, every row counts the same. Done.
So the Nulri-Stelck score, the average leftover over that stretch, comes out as 0.3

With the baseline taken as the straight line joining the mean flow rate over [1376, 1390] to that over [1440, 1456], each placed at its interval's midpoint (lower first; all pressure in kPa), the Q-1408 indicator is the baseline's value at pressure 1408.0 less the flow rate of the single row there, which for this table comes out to -0.5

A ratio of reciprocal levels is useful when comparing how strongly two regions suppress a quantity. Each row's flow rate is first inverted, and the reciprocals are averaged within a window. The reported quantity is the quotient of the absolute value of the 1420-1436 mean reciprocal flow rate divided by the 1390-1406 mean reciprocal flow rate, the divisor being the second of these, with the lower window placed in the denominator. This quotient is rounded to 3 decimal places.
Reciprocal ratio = 0.927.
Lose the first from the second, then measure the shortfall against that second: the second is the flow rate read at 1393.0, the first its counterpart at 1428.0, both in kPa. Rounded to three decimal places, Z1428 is -0.115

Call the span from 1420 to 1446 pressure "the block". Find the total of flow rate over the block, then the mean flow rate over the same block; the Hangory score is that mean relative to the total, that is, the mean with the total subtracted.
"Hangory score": -59.6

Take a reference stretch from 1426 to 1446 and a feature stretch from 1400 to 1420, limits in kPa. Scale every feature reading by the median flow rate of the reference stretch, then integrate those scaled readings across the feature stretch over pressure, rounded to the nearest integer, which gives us 20 kPa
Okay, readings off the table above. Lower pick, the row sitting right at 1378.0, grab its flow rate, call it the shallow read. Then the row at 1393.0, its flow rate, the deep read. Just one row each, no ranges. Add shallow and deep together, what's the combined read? 27.4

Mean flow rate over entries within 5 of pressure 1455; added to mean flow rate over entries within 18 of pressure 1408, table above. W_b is 30.1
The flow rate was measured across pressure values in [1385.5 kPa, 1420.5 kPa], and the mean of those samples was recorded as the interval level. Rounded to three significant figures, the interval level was 14.3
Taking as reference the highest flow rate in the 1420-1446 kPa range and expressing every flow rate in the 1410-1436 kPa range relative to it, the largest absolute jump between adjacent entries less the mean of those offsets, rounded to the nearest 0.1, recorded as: 2.3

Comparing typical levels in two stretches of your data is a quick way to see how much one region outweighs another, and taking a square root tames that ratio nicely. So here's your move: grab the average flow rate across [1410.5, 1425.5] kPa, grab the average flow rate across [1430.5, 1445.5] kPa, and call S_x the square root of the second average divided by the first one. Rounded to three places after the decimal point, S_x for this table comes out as 0.974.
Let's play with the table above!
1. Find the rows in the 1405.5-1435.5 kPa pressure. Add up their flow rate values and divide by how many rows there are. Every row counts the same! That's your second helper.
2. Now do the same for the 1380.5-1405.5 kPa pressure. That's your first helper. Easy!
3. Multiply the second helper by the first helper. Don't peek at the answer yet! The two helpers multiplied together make 210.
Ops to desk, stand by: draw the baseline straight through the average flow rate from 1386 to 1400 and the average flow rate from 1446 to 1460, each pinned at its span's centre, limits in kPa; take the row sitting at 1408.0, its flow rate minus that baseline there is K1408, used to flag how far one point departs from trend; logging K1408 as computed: 1.2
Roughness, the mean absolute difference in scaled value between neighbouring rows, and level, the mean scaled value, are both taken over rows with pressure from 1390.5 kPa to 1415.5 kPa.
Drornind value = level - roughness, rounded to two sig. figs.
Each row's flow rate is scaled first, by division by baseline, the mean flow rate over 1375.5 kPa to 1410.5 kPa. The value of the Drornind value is 0.93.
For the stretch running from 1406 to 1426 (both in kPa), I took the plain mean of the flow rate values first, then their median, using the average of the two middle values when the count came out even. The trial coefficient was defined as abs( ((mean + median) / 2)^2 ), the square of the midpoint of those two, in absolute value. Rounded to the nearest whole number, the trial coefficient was 239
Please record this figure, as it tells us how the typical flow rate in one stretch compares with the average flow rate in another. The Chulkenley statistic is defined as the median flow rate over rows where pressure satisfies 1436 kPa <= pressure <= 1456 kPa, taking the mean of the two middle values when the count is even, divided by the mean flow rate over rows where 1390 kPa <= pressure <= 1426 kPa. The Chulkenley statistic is 1.06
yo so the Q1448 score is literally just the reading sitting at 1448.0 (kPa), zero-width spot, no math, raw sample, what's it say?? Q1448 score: 15.55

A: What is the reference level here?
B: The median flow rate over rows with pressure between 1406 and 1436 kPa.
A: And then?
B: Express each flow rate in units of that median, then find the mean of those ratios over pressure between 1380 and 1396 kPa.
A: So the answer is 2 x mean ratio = 1.86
